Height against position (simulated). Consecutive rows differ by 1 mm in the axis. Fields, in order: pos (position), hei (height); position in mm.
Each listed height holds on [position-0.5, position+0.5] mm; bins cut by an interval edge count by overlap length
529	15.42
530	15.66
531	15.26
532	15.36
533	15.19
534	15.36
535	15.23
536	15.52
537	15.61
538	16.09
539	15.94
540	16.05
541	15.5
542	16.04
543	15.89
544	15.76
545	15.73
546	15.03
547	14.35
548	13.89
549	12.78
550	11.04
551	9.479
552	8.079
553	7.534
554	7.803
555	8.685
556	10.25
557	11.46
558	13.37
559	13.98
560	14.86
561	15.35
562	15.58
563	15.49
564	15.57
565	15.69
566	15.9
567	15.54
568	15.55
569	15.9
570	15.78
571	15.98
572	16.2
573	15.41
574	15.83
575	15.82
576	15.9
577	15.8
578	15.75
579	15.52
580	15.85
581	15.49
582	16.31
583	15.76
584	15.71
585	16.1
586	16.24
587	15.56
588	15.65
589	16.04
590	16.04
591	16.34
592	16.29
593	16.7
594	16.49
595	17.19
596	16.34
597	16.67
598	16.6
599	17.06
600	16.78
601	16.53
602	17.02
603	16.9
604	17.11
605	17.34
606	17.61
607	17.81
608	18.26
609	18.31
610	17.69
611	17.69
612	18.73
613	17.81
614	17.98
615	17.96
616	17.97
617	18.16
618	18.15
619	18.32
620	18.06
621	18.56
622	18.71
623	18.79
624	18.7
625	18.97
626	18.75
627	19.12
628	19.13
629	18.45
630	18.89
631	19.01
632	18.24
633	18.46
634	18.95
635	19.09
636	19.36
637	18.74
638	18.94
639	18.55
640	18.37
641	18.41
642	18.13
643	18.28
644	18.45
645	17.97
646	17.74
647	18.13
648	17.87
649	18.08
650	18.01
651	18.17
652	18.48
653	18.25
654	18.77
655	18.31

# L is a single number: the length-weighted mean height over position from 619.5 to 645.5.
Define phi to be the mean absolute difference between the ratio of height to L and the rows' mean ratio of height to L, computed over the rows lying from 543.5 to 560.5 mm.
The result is 0.137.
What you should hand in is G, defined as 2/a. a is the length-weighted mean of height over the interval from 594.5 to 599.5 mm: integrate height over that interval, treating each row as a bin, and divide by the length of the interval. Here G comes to 0.119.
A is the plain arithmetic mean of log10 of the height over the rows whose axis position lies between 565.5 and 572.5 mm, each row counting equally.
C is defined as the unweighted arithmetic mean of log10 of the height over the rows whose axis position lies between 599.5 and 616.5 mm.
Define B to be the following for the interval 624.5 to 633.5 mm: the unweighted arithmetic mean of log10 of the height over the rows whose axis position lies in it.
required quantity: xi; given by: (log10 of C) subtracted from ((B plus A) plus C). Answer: 3.62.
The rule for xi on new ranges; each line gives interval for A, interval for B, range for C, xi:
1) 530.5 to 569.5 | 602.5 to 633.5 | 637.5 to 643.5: 3.56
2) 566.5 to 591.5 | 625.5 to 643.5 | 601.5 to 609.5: 3.62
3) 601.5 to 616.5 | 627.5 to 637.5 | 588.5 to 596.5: 3.65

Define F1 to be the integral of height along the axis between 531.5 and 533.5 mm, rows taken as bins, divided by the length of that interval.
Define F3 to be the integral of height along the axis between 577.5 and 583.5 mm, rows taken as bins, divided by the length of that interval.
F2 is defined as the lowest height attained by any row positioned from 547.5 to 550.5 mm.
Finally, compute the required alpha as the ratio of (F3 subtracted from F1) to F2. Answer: -0.05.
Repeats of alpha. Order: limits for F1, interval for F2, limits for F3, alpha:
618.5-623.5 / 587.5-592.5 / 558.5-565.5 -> 0.21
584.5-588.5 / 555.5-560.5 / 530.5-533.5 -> 0.06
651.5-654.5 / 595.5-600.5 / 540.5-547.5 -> 0.19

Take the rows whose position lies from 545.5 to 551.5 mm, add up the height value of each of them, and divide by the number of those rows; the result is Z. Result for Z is 12.8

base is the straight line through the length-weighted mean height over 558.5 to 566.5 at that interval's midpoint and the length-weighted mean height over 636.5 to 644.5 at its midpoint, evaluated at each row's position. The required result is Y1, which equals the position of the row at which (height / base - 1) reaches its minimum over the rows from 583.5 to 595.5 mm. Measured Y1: 587 mm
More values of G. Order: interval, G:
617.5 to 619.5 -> 0.110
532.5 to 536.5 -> 0.131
